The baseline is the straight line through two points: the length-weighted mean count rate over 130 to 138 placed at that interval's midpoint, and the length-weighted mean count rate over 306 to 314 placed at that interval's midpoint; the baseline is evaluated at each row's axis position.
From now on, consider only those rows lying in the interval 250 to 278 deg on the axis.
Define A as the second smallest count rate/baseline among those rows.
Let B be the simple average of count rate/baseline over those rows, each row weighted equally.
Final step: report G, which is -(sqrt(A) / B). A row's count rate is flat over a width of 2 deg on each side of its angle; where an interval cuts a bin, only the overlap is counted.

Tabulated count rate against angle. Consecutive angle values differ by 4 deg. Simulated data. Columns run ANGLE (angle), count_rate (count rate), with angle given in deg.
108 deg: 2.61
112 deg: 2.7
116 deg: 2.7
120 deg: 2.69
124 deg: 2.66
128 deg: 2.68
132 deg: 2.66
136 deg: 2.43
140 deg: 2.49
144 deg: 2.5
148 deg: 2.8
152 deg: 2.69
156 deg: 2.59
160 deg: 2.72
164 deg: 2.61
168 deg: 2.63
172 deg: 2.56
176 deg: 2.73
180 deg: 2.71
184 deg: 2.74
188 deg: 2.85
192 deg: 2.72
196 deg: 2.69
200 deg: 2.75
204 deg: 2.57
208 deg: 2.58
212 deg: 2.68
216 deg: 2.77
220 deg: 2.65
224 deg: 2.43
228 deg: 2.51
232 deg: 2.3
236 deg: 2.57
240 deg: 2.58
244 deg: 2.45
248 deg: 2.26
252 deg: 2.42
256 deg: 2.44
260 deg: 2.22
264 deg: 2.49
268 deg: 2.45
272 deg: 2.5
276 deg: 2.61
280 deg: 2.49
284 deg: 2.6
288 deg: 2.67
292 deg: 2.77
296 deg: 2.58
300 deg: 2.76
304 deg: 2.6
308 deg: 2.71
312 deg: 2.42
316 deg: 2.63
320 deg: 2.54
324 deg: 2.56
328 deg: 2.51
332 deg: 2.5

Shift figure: -1.017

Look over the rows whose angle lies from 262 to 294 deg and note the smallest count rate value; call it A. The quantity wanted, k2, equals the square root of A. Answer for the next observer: 1.57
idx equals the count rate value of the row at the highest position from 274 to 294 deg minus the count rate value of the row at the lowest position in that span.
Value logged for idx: 0.16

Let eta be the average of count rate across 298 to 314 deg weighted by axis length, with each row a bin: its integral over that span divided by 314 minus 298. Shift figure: 2.62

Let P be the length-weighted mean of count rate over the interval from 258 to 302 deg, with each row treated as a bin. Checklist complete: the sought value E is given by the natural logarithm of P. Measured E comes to 0.939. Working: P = 2.56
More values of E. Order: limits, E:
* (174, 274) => 0.941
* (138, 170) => 0.967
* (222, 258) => 0.892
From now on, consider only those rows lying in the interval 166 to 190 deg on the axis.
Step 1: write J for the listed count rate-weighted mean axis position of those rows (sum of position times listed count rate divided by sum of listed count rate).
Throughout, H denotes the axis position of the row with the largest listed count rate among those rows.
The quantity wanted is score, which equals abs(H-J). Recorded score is 9.8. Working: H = 188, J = 178.2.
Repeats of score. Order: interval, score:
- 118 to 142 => 9.8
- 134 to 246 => 1.7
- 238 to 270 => 13.9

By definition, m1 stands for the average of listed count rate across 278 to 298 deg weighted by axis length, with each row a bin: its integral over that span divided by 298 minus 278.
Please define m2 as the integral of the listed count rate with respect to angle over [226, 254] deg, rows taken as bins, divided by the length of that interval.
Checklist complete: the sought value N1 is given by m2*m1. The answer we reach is 6.40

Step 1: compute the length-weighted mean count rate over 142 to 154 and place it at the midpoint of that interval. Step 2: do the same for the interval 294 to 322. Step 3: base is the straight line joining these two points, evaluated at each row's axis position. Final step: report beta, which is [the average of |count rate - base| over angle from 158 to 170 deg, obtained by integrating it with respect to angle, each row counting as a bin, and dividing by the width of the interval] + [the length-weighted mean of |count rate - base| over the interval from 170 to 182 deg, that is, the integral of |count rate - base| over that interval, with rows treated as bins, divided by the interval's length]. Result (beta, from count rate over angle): 0.121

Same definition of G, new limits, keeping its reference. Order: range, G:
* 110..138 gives -0.983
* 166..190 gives -0.958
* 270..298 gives -0.973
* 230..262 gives -1.000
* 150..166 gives -0.972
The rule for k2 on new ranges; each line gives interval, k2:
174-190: 1.65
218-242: 1.52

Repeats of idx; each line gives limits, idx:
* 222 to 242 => 0.15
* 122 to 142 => -0.17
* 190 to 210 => -0.14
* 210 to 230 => -0.17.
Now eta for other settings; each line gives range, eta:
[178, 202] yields 2.74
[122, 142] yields 2.58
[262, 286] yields 2.52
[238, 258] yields 2.43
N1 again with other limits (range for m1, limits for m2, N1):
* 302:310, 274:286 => 6.81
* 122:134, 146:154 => 7.32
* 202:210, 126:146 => 6.57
